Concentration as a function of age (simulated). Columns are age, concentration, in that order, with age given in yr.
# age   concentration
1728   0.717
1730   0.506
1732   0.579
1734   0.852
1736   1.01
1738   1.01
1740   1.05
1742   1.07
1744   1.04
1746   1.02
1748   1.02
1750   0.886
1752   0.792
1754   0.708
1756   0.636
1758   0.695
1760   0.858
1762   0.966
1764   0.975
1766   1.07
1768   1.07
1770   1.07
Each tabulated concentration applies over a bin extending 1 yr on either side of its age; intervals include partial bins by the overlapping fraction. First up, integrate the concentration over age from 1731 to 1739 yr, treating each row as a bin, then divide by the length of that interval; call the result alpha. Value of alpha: 0.86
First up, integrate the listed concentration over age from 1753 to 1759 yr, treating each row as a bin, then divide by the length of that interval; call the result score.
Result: 0.68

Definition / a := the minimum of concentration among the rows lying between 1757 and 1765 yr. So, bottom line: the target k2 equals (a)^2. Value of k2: 0.48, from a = 0.695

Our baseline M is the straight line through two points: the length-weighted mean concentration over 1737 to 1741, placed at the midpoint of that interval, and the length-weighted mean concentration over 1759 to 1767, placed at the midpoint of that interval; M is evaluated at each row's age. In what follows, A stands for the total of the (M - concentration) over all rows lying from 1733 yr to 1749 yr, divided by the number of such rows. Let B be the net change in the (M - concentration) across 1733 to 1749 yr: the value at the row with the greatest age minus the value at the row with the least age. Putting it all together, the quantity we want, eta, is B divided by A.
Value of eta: -13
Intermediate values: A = 0.02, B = -0.20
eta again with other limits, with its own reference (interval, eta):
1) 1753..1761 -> -1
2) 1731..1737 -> -2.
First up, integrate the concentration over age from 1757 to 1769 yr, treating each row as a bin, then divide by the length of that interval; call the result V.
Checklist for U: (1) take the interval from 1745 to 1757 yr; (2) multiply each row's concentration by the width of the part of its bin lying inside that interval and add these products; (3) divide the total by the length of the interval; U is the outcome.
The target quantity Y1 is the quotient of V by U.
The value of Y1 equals 1.11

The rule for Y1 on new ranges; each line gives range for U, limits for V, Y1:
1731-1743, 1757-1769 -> 1.01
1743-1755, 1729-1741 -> 0.92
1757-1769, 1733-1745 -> 1.07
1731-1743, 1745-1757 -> 0.91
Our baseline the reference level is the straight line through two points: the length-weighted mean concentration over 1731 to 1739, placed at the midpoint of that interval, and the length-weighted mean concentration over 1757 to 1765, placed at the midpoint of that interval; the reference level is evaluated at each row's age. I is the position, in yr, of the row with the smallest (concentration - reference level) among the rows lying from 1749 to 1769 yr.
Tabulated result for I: 1756 yr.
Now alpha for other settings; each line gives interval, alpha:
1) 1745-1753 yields 0.93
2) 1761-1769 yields 1.02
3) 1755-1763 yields 0.79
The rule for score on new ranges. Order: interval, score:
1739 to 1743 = 1.06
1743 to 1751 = 0.99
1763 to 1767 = 1.02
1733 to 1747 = 1.01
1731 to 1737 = 0.81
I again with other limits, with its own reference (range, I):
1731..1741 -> 1732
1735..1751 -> 1750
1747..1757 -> 1756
